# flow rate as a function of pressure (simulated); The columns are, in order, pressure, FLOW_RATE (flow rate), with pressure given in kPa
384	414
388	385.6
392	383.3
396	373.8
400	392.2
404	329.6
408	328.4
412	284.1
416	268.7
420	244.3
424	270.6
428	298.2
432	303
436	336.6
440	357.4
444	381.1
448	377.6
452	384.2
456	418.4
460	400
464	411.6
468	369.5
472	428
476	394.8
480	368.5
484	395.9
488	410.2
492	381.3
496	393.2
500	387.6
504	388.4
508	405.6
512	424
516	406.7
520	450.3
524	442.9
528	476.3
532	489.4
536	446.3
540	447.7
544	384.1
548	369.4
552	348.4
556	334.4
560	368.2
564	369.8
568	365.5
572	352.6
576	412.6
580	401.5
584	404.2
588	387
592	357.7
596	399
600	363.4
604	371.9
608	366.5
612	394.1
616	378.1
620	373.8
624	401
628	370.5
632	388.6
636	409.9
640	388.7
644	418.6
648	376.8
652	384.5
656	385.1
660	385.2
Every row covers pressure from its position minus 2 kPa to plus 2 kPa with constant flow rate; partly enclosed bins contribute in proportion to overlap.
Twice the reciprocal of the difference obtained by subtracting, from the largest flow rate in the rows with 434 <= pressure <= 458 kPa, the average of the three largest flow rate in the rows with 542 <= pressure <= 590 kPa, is 0.16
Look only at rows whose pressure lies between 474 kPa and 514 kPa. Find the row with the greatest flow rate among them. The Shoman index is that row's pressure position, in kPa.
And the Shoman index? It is 512 kPa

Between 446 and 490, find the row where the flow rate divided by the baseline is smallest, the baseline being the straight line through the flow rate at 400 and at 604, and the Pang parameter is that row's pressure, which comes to 468 kPa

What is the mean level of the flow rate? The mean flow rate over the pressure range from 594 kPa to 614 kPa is 379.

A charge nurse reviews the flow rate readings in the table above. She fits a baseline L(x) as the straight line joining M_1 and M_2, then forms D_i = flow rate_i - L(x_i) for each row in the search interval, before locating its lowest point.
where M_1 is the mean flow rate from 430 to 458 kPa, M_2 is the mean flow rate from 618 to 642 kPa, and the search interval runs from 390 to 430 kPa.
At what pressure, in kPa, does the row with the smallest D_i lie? 420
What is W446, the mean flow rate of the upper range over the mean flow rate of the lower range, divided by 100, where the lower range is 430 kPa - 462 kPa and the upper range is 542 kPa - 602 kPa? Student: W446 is 0.0101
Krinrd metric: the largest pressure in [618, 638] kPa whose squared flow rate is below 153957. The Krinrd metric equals 632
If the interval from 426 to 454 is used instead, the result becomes 452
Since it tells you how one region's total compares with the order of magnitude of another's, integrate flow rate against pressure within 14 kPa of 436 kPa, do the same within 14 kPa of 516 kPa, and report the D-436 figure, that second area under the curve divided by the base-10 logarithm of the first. 3018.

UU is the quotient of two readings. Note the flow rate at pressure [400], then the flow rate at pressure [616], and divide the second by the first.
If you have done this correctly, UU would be 0.96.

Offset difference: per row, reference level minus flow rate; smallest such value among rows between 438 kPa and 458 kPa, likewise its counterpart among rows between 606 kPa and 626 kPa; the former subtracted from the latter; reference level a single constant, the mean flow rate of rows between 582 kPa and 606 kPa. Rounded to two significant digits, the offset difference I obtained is 17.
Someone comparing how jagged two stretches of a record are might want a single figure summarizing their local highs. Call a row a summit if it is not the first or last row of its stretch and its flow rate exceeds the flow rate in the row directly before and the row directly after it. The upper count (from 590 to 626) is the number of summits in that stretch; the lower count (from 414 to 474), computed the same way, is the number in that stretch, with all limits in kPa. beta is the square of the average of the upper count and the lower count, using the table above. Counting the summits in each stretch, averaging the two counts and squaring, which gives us 9.0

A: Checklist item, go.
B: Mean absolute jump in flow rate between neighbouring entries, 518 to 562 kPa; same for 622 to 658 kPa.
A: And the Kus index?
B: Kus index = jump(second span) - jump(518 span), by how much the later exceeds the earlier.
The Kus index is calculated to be -3.2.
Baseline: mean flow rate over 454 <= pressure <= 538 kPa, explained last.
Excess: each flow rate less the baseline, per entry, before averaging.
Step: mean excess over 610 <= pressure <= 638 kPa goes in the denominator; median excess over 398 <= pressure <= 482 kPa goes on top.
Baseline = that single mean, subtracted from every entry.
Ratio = 1.8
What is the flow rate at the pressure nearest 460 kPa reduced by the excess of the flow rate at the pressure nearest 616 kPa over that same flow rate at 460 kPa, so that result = 422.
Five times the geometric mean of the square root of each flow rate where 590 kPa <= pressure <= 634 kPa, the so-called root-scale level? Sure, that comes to 97.3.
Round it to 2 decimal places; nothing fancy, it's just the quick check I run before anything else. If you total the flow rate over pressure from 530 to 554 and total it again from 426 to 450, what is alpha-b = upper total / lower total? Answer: 1.21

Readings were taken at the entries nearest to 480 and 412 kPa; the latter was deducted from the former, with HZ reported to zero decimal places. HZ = 84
